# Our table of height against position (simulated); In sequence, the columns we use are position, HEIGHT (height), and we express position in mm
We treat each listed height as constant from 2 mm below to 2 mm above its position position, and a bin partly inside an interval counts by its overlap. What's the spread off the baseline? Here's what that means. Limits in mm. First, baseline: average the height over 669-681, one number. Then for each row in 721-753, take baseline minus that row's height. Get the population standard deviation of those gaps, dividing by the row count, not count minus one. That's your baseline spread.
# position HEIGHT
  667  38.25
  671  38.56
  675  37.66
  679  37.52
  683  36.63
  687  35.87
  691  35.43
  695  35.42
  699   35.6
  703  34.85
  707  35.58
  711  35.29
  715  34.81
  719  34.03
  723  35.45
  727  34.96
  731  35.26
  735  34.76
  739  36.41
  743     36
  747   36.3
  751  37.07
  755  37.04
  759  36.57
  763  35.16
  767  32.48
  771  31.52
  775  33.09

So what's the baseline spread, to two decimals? 0.75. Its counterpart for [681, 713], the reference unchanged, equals 0.48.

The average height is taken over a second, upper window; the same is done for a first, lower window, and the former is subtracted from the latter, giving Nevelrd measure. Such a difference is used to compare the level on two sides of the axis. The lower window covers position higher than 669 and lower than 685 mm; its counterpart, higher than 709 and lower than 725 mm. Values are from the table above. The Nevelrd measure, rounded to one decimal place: 2.7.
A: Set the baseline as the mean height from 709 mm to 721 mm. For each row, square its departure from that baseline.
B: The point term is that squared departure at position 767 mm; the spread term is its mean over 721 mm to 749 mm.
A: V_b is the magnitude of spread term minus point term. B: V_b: 3.8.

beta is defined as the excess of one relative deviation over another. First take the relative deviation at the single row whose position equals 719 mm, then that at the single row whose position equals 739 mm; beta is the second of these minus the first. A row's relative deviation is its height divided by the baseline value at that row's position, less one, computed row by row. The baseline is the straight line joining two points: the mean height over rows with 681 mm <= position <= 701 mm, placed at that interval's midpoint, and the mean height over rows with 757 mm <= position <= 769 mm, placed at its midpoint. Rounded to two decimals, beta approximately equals 0.08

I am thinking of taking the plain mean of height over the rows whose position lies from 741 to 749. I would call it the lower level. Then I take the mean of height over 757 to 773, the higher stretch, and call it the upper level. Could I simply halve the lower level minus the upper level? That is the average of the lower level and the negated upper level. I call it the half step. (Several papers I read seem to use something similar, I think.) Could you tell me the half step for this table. 1.1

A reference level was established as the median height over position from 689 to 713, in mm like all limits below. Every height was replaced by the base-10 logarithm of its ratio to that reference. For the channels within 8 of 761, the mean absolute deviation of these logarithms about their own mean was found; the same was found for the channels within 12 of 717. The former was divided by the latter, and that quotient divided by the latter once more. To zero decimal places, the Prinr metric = 679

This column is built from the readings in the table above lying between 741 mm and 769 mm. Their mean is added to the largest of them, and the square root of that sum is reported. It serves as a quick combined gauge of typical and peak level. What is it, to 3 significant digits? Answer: 8.54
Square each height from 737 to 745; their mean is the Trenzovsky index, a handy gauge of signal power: 1311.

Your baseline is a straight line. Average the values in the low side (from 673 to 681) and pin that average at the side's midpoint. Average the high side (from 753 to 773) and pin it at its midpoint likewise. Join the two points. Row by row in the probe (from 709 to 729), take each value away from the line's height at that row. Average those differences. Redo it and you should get 1.2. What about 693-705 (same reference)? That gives 1.5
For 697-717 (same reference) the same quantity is 1.3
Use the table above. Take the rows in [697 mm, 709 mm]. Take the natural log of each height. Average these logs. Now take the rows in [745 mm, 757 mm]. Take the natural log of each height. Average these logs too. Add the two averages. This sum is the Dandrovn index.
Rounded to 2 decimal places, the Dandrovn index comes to 7.17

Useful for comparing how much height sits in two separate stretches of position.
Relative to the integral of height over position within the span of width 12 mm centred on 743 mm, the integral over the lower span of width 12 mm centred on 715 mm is 0.96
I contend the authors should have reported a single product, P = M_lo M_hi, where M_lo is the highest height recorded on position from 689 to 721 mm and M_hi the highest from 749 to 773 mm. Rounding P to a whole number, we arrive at 1320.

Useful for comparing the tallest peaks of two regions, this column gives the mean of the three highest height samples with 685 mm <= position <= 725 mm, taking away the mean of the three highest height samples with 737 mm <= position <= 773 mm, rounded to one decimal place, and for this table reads -1.2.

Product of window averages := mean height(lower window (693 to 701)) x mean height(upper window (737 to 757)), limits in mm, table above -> 1298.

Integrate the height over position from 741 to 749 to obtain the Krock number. 289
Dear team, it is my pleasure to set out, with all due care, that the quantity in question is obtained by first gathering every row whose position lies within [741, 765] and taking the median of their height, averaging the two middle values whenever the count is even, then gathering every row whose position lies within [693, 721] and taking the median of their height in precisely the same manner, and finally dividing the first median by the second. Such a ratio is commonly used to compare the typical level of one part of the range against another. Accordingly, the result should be 1.03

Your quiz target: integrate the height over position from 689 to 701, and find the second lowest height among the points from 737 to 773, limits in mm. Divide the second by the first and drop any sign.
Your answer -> 0.076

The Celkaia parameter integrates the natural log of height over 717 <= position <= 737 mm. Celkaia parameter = 71.04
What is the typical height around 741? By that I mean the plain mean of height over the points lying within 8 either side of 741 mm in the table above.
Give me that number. 35.9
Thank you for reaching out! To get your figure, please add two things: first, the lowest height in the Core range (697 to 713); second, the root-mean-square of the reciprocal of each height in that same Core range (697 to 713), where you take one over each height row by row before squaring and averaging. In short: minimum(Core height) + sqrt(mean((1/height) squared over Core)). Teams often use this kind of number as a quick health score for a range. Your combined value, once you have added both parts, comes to 34.9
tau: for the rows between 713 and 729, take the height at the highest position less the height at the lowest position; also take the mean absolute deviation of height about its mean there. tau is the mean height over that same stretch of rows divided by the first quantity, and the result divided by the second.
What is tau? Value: 591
